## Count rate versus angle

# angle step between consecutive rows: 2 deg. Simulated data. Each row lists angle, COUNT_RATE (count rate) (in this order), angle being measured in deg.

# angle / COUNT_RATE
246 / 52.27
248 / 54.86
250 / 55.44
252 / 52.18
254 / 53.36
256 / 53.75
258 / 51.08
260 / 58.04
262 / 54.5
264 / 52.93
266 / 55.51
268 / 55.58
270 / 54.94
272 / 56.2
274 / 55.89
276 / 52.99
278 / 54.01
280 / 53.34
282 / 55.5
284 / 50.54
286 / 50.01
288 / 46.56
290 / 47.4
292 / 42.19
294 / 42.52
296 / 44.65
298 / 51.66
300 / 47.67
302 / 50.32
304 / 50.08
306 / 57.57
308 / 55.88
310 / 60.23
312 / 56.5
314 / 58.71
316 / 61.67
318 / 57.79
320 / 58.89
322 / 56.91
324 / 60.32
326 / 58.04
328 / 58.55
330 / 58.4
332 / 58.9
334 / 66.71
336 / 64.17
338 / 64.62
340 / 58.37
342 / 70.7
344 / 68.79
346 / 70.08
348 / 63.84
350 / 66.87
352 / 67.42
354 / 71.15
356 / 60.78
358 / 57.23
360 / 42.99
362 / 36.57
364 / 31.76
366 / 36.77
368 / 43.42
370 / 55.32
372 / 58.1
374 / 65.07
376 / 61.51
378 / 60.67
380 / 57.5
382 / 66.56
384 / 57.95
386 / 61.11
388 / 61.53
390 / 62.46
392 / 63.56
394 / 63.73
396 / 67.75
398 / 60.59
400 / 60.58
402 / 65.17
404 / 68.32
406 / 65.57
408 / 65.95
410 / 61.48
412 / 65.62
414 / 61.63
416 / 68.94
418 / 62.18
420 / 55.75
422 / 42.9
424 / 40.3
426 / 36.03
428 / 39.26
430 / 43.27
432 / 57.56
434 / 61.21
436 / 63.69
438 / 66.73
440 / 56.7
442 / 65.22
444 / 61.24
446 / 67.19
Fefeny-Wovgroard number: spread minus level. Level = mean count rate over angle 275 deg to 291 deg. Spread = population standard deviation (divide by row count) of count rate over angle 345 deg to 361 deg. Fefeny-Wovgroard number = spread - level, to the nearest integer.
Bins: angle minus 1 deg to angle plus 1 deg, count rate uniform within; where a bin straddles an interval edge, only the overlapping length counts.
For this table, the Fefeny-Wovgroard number -43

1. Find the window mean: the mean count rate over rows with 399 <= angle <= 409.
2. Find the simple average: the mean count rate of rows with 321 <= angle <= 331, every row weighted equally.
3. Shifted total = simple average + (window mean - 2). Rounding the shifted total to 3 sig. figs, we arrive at 122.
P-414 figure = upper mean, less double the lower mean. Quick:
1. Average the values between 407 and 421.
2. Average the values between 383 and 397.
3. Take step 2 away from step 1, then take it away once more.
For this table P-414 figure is -62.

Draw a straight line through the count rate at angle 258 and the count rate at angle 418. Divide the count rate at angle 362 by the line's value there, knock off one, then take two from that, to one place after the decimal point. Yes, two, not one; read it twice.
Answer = -2.4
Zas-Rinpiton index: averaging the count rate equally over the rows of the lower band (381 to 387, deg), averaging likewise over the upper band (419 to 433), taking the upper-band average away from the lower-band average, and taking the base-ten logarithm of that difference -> 1.2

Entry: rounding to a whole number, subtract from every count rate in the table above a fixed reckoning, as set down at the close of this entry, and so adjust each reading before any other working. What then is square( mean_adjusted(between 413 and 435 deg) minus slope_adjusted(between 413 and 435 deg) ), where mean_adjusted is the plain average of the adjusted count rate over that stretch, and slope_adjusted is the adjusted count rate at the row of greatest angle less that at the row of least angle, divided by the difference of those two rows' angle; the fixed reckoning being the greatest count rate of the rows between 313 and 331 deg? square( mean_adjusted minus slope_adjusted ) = 98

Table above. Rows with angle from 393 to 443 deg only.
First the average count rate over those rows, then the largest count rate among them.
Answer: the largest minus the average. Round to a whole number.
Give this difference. 10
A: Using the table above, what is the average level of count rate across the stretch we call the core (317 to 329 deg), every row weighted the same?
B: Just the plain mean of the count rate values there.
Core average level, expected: 58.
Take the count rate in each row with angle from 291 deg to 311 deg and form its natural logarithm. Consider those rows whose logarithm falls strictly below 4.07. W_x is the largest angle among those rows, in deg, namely 308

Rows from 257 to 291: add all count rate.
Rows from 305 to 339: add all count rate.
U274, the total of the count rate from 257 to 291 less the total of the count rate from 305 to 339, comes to -109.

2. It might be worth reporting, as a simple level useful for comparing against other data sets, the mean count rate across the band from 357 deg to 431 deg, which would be 56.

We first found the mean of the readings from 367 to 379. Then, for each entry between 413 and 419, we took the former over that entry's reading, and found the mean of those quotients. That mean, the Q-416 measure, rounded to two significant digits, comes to 0.89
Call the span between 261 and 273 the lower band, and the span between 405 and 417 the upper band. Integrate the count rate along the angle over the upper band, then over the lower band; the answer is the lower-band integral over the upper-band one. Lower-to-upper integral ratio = 0.8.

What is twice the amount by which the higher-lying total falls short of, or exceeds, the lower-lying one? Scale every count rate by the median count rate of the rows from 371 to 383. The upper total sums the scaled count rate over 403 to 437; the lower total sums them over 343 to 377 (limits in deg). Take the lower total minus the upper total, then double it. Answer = 0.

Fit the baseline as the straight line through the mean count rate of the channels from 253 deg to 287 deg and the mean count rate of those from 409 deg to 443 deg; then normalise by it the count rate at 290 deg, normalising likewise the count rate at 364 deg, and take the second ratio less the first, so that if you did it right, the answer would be -0.3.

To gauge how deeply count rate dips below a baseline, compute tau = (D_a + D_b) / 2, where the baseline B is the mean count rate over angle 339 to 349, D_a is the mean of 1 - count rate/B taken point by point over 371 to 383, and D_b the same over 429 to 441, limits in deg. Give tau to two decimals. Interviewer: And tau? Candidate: 0.10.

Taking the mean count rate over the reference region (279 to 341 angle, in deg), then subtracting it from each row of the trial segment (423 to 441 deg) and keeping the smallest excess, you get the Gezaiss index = -19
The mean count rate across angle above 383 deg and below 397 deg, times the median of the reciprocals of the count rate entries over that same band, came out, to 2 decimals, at 1.00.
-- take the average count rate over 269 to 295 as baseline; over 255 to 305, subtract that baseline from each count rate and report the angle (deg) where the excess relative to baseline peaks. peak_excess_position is 260 deg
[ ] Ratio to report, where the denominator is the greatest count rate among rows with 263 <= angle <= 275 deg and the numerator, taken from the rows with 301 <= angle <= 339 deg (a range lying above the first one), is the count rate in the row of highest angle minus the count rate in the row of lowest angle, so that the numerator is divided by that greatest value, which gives 0.3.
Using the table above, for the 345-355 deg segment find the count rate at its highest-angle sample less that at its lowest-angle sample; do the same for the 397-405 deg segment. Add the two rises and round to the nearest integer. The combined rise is 9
